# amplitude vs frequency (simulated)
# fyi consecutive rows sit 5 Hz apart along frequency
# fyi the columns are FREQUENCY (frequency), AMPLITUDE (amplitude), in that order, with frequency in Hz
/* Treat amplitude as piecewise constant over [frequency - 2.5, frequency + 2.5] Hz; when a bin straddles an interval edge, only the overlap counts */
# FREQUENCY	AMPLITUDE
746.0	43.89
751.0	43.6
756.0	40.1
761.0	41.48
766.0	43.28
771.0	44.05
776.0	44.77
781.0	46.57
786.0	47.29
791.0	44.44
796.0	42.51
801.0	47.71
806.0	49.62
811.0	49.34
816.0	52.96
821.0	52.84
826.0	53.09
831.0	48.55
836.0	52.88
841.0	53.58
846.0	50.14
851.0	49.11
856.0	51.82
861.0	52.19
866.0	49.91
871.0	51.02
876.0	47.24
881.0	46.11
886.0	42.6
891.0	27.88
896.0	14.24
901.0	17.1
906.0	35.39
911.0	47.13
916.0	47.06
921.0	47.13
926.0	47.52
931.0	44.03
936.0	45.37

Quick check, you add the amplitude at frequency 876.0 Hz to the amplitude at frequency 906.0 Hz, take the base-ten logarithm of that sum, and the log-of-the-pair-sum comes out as 1.92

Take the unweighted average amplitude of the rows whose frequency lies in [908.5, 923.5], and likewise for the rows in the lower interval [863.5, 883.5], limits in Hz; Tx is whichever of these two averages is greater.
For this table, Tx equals 49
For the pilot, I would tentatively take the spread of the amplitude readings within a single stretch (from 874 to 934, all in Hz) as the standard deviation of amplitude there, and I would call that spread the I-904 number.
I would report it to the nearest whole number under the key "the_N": 12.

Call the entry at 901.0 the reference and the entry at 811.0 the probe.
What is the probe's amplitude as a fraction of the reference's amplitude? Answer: 2.9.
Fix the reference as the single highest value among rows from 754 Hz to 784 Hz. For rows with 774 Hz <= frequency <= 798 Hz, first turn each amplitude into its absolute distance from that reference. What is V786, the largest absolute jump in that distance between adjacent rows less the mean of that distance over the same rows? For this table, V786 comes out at 0.2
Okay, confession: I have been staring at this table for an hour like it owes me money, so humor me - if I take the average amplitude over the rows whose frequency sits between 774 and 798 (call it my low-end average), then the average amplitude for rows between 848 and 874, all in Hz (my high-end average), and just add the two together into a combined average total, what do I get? 96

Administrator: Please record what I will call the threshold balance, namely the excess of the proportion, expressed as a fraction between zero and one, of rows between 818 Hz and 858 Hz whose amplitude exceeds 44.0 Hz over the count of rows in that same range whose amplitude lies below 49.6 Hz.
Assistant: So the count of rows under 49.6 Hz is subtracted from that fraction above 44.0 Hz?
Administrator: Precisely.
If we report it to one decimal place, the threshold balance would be -1.0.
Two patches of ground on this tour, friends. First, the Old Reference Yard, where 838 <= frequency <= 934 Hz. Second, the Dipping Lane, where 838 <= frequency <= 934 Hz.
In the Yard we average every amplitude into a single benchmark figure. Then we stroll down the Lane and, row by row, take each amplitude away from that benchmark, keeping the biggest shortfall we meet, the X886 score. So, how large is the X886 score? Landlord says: 29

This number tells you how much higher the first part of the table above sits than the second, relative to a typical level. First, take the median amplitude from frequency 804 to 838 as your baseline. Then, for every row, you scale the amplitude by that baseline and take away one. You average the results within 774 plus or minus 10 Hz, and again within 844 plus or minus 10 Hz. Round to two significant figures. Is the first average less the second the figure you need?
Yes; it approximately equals -0.13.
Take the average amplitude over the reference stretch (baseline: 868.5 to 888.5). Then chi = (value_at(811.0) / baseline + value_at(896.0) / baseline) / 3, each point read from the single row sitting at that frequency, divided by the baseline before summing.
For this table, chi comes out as 0.45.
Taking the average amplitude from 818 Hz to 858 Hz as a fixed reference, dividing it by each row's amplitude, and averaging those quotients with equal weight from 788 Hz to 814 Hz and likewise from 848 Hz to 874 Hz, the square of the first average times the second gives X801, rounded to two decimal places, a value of 1.24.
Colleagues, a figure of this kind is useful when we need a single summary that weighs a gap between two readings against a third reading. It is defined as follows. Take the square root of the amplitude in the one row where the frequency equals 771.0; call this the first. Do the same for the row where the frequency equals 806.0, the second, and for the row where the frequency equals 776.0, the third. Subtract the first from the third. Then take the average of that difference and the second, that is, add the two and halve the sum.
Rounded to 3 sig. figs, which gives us 3.55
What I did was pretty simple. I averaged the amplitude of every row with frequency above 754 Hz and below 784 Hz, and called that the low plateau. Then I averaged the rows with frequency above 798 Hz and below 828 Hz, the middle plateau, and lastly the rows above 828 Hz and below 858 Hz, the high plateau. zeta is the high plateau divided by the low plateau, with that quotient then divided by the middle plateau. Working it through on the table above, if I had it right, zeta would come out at 0.0231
